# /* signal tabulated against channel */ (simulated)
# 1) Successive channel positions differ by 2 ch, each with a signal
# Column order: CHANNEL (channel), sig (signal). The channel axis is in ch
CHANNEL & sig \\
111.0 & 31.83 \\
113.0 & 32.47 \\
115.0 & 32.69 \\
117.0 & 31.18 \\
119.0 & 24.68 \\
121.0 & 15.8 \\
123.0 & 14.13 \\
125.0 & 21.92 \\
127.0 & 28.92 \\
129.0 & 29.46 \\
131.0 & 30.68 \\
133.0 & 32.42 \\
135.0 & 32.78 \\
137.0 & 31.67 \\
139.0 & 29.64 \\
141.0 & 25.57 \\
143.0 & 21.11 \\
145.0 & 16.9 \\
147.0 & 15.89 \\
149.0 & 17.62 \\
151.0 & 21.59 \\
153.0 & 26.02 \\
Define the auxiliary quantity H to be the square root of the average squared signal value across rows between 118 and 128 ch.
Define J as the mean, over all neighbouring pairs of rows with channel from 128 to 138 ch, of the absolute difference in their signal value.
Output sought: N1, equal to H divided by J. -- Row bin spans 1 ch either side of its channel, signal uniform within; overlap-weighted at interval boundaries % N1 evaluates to 19.7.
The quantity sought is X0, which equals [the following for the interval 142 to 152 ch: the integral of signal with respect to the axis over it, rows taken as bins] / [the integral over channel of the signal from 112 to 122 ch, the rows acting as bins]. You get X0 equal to 0.7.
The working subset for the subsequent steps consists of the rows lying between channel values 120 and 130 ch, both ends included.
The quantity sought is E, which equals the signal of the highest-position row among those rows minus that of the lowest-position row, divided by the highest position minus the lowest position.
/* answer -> 2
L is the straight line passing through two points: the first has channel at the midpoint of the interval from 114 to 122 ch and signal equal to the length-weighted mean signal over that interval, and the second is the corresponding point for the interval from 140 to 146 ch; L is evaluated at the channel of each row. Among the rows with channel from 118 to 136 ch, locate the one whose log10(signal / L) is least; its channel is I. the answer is 123.0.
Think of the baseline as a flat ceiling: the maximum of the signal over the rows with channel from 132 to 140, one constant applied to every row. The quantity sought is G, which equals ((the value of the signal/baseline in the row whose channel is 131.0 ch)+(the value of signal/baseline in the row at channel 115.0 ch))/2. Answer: 0.97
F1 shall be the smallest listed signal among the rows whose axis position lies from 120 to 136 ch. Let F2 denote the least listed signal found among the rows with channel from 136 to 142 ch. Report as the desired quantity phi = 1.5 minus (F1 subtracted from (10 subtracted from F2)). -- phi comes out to 0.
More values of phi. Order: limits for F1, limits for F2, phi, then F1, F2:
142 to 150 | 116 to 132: 13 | 15.89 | 14.13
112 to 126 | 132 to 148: 10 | 14.13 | 15.89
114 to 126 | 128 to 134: -4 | 14.13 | 29.46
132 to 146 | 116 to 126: 14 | 16.9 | 14.13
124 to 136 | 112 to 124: 19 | 21.92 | 14.13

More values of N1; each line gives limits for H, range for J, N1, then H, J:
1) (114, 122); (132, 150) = 11.3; 26.9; 2.4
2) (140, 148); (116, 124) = 3.6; 20.2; 5.7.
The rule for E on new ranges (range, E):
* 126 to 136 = 0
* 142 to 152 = 0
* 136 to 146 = -2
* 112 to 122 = -2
